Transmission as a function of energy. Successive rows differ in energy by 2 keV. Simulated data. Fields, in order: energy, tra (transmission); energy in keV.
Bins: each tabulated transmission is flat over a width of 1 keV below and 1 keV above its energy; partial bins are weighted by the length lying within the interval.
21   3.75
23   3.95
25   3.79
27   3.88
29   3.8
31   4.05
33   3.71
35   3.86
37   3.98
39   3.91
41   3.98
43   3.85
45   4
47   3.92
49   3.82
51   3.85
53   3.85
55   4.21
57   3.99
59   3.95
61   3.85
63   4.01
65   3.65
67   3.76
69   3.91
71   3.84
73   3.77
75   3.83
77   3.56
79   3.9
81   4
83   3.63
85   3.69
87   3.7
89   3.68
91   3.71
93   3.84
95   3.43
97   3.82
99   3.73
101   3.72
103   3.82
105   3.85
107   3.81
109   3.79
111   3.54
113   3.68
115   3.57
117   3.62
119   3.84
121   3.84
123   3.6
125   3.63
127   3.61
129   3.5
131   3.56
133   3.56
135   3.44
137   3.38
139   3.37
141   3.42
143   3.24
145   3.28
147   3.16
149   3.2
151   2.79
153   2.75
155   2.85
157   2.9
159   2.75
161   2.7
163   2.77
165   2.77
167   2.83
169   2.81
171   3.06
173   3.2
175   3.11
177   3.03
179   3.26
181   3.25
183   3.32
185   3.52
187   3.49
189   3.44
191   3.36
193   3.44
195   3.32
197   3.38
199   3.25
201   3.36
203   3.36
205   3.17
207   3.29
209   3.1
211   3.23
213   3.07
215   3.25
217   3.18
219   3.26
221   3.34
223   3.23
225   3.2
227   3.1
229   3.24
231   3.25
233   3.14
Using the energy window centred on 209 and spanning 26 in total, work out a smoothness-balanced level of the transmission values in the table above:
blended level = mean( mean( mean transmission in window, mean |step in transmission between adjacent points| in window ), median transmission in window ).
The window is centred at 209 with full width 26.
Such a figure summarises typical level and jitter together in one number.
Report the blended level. 2.47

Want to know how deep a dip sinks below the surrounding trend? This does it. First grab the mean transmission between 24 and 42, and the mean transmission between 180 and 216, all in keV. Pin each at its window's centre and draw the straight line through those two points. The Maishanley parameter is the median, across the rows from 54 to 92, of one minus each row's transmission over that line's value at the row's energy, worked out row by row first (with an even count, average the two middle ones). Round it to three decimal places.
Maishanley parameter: -0.017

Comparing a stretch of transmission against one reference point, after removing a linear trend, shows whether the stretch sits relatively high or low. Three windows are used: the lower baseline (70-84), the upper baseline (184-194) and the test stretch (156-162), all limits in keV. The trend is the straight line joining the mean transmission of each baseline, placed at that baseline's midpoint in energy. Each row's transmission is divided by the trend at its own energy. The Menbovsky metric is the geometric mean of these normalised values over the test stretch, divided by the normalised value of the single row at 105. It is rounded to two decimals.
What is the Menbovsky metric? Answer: 0.76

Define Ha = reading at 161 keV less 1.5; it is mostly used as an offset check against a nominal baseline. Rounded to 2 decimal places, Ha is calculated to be 1.20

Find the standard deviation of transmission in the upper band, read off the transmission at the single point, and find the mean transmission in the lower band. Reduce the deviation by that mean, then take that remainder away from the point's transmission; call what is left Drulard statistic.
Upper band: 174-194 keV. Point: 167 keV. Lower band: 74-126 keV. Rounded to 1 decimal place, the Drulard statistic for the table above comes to 6.4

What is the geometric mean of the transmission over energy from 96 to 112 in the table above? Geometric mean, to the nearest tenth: 3.8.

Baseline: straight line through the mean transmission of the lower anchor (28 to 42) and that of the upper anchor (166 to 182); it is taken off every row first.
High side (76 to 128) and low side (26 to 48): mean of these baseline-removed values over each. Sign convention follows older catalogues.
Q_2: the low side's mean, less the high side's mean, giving -0.2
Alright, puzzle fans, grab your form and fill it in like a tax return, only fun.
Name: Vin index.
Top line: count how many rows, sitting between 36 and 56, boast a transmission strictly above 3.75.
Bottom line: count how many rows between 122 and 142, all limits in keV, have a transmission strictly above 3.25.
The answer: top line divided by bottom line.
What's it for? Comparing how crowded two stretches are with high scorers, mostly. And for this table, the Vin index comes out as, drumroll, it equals 1.0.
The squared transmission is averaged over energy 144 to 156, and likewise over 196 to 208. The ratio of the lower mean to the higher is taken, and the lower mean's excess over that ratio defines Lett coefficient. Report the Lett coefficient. 8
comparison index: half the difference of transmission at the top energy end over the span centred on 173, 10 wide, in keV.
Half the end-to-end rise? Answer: 0.110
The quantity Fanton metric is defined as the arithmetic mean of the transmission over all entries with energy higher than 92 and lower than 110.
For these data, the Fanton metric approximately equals 3.8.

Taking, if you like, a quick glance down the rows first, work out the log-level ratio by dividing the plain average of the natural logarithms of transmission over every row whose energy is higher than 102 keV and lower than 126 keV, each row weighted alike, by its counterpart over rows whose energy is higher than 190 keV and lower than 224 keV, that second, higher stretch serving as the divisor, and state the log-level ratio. 1.108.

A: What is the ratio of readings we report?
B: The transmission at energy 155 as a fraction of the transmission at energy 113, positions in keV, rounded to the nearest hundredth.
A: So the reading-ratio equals 0.77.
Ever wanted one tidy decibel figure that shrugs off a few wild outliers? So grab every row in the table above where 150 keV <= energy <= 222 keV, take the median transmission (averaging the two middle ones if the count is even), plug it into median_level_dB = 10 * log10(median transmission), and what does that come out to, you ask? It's 5.07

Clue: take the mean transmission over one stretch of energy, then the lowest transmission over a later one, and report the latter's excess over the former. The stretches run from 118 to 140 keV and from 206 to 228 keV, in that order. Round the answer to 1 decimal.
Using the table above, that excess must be -0.5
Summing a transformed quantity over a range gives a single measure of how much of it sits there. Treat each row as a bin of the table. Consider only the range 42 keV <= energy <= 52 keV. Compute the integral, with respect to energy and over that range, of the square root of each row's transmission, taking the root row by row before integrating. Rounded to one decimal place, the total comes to 19.7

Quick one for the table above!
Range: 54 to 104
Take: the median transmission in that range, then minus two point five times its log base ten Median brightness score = -1.455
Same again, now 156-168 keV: -1.106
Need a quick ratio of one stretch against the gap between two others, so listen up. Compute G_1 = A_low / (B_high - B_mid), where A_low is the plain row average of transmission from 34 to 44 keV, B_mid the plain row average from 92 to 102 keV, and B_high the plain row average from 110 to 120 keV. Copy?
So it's -68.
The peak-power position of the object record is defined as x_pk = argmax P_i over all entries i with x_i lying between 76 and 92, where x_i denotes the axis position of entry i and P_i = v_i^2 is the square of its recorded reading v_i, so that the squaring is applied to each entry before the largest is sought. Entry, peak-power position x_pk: 81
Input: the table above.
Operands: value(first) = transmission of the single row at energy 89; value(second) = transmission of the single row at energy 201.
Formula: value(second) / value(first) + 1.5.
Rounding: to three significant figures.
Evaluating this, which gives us 2.41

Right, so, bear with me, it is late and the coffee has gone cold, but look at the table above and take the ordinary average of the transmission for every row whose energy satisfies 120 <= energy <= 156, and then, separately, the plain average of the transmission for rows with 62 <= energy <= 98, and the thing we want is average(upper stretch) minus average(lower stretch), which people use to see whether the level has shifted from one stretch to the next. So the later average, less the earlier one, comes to -0.42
